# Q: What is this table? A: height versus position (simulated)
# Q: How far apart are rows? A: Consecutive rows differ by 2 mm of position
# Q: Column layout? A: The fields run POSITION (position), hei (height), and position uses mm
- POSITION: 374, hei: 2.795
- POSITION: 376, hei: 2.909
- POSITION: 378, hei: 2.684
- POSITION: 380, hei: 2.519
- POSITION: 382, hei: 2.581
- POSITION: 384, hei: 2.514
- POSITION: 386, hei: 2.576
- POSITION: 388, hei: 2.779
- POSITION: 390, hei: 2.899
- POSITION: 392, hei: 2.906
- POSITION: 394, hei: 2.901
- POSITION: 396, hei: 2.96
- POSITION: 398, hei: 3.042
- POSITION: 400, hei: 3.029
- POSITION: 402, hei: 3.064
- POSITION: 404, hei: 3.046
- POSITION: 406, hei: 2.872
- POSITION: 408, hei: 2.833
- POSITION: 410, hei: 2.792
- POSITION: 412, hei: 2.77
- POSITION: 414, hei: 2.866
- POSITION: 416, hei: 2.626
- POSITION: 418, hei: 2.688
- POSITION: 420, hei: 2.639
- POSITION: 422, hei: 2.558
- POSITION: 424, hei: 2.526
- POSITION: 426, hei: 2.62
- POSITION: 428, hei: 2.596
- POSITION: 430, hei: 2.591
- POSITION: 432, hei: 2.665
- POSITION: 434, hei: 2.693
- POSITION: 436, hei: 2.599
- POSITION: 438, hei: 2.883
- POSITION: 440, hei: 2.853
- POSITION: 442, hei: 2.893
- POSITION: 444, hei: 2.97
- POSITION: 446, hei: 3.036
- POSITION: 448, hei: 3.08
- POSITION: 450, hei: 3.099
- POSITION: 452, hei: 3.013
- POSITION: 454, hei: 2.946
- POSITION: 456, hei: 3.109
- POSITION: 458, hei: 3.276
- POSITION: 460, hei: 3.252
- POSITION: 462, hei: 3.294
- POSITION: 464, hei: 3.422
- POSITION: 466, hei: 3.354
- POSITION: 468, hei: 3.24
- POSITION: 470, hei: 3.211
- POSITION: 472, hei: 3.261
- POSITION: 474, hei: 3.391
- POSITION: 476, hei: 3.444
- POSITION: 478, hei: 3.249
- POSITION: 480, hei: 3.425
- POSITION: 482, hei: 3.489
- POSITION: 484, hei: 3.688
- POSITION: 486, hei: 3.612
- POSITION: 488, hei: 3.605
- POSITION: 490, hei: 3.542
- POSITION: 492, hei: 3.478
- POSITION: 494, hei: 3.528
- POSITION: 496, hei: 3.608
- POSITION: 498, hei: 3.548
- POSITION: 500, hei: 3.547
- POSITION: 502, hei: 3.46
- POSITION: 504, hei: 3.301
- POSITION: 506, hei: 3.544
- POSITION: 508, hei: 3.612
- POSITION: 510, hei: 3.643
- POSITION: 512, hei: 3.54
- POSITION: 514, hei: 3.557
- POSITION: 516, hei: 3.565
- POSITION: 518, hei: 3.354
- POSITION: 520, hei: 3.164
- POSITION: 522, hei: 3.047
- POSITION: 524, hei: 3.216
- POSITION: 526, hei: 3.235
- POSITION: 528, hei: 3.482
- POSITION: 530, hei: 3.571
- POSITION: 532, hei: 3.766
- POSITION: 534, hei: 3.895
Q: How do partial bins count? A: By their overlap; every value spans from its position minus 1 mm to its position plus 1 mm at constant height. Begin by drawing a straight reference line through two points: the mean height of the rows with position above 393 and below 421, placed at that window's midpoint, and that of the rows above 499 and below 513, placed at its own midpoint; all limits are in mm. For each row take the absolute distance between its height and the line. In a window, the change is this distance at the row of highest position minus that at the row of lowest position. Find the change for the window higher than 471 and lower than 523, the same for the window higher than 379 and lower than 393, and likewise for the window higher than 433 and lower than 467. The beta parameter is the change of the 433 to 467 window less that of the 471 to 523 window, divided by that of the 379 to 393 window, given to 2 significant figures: 27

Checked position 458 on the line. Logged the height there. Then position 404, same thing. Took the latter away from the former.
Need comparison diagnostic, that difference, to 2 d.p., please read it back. 0.23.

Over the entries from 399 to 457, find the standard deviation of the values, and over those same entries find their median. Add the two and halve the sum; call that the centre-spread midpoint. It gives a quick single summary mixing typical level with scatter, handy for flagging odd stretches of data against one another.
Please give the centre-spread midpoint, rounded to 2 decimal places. 1.52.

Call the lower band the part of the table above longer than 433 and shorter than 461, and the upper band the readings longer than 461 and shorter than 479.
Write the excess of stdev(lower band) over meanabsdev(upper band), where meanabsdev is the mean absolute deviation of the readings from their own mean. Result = 0.11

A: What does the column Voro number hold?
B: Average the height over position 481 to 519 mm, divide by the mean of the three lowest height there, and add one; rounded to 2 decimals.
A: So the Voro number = 2.05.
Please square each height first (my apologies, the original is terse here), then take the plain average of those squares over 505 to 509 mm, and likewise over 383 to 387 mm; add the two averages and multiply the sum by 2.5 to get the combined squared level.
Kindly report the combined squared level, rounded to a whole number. 48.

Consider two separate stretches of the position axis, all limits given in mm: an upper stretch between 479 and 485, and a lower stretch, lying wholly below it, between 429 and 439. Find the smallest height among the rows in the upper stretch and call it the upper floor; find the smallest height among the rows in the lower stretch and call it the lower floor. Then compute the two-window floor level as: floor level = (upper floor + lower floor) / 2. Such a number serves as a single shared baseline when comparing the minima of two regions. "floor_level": 3.01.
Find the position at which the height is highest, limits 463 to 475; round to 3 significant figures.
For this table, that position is 464 mm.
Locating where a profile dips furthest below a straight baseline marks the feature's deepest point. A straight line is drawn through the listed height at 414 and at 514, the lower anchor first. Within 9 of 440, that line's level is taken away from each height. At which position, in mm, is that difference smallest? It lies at 436 mm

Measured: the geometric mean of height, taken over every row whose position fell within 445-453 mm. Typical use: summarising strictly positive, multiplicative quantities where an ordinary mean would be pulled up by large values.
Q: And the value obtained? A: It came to 3.06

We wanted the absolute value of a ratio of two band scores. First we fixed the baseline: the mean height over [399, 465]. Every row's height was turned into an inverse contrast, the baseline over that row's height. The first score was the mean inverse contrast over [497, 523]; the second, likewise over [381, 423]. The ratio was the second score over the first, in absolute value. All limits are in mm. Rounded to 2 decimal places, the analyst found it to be 1.23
